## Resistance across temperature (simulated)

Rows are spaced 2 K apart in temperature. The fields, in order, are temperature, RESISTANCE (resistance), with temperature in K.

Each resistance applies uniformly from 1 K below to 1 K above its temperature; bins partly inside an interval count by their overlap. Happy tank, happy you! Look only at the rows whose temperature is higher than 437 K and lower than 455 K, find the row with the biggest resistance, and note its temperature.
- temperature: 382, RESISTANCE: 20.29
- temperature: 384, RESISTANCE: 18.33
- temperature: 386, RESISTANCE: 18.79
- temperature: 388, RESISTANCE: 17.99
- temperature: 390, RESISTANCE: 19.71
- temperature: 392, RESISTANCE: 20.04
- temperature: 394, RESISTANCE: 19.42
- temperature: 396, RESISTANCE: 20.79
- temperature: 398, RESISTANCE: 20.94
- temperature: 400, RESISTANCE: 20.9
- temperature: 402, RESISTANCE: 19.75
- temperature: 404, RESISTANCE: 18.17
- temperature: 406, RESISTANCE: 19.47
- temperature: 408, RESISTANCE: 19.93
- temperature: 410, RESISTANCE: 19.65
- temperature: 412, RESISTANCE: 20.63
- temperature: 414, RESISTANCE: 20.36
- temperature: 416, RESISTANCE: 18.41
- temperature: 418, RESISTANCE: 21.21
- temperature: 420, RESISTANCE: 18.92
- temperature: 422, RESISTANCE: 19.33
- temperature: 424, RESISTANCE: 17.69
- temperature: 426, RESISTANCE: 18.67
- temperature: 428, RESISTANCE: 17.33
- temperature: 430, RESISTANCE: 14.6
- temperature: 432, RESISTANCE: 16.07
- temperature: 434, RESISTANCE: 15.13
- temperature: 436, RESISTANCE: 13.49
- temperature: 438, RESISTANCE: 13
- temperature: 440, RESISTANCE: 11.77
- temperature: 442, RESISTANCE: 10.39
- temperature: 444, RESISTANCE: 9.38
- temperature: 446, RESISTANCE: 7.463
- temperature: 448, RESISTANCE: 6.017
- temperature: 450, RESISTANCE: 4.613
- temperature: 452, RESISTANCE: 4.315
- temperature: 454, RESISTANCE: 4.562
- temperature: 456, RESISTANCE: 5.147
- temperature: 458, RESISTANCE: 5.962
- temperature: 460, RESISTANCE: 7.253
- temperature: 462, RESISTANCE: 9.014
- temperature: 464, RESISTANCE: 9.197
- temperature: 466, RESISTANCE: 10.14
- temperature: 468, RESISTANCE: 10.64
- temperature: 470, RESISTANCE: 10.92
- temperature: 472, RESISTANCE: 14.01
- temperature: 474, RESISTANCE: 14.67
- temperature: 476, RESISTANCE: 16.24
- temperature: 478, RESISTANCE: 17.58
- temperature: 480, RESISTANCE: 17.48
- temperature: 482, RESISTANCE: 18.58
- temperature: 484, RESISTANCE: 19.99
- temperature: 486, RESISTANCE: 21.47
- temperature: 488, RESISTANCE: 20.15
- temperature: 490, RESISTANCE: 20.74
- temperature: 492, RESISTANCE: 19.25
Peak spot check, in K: 438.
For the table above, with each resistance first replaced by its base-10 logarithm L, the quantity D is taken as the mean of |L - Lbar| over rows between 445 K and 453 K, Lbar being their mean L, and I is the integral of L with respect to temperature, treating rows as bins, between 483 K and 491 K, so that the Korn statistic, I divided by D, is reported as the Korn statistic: 119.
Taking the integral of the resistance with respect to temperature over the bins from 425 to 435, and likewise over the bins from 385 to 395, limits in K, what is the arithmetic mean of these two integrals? 178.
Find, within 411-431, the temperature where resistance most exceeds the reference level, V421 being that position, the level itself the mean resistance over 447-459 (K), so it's 418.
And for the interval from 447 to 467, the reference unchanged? 466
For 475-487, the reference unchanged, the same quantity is 486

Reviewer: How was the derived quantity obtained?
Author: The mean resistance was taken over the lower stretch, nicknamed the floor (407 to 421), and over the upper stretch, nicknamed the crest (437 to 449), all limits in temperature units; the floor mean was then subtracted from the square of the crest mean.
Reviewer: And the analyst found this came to 74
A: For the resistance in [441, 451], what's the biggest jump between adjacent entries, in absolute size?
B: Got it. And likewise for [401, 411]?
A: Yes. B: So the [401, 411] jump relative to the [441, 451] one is 0.82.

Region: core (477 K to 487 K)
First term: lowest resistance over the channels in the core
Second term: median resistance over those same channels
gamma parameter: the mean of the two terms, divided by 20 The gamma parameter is 0.90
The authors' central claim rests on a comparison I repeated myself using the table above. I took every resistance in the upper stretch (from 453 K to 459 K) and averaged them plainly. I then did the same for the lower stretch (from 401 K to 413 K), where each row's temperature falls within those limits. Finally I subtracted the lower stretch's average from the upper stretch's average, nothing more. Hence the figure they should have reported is -14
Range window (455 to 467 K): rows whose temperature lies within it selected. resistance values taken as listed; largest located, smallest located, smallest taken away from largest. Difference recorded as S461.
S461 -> 5.0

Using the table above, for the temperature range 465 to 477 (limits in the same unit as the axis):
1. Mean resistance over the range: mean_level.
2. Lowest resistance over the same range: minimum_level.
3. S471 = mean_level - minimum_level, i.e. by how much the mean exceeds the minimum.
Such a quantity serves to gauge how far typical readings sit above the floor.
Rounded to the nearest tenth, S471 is 2.6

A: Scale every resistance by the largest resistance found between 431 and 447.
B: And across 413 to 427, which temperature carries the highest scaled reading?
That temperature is 418 K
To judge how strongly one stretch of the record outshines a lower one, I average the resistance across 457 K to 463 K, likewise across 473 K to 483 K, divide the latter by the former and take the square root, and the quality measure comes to 1.51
